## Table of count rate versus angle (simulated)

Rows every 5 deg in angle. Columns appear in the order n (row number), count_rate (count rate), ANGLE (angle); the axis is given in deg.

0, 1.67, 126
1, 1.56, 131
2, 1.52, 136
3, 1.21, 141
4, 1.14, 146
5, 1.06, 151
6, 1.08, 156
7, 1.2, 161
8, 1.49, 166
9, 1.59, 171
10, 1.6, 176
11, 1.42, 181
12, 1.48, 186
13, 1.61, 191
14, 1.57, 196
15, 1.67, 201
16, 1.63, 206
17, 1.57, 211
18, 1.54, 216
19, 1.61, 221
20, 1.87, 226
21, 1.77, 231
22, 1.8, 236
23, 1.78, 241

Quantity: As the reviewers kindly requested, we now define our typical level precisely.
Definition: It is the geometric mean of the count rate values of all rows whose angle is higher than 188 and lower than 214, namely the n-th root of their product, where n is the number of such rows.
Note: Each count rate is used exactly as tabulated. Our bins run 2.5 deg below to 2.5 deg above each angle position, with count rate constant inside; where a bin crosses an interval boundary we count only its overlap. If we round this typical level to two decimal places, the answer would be 1.61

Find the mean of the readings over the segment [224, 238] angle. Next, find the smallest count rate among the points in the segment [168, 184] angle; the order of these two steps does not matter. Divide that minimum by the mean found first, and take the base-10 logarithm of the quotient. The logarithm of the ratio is -0.106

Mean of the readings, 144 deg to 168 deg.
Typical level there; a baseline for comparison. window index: 1.2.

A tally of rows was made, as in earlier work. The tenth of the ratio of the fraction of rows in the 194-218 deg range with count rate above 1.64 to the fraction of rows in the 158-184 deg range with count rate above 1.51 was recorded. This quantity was 0.05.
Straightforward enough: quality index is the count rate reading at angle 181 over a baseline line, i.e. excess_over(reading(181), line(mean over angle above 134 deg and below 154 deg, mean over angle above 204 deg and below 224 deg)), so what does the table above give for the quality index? 0.00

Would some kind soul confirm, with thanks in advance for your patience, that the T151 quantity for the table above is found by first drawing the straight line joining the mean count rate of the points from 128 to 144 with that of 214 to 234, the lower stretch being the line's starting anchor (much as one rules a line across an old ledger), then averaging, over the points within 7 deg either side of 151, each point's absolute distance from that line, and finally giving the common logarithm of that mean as -0.42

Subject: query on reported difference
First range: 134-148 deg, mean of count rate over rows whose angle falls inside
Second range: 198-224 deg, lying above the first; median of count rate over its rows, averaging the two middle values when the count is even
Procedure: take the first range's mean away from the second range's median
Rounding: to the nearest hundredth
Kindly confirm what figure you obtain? 0.32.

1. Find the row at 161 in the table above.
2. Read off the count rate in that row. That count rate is 1.2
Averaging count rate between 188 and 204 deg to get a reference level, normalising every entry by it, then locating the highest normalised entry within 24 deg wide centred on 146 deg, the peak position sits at 136 deg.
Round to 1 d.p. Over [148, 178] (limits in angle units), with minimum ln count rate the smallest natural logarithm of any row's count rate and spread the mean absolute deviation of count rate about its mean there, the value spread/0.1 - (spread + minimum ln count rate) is 2.0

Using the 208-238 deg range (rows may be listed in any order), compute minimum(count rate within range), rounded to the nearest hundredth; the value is 1.54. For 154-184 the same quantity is 1.08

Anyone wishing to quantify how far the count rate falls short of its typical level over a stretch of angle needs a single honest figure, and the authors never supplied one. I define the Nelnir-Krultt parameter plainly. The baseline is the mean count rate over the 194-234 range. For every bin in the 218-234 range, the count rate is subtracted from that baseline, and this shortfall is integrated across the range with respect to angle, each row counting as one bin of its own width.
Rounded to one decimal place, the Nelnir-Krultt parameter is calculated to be -1.4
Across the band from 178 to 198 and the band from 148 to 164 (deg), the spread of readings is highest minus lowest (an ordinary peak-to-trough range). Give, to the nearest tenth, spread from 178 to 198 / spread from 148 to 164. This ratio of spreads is 1.4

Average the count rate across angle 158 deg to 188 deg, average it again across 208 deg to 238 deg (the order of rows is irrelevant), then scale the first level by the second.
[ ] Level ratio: 0.86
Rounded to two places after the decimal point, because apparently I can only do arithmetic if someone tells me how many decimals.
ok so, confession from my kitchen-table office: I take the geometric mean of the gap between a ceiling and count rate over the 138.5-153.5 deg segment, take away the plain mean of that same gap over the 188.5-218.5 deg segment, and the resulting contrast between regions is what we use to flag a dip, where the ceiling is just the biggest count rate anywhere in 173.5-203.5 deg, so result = 0.46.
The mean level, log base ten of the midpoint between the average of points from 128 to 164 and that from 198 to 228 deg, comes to 0.162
